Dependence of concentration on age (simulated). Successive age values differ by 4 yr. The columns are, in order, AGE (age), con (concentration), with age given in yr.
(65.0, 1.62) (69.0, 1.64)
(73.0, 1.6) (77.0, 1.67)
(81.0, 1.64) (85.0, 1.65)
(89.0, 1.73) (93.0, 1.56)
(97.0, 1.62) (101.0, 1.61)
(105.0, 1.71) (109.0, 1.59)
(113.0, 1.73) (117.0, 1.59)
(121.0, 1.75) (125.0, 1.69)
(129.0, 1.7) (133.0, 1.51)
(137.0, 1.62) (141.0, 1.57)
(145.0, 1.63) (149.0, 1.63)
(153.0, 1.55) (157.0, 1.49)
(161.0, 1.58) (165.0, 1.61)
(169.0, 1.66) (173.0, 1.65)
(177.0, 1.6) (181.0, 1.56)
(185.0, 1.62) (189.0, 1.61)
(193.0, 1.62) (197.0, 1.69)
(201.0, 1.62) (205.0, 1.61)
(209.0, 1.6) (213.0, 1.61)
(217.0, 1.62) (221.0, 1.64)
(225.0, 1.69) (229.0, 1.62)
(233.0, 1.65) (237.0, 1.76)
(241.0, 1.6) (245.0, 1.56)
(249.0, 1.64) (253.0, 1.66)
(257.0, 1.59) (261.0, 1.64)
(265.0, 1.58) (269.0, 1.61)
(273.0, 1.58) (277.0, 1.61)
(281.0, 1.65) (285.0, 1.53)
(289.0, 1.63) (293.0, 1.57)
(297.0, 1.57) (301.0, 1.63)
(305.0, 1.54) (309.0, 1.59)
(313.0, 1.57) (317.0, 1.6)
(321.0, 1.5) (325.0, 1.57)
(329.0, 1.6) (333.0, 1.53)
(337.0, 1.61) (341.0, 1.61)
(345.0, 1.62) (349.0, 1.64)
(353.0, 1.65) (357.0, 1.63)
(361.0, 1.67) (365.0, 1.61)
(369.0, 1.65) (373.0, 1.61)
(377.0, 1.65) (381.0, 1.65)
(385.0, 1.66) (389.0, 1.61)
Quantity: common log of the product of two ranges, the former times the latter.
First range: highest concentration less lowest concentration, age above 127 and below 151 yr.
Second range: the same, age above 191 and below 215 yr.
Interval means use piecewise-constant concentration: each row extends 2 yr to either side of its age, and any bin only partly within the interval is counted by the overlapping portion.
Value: -1.8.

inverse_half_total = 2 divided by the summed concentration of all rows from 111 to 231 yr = 0.04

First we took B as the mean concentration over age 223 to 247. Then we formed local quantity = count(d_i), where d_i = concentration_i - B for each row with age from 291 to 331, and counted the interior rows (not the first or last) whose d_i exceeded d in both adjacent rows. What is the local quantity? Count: 3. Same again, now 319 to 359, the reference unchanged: 2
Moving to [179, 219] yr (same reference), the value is 2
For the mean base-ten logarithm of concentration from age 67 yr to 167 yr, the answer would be 0.211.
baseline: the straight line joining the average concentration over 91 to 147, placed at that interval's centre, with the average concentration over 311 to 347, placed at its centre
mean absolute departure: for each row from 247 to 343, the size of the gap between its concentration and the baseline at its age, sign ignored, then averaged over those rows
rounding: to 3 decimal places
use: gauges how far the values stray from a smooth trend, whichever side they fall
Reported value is 0.032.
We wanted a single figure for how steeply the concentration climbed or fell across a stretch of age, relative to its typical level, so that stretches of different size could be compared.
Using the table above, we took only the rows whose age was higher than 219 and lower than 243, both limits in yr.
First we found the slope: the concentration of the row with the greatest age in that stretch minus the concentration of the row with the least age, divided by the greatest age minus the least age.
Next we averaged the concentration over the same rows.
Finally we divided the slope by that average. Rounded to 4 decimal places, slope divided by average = -0.0012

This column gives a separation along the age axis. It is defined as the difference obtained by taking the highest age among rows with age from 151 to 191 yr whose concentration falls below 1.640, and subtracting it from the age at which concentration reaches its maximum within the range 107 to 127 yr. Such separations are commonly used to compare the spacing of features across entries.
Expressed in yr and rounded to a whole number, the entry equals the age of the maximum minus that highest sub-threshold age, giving -68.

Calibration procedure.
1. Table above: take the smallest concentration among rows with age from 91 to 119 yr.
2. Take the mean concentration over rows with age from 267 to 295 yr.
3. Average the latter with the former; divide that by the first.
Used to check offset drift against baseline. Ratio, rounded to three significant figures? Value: 1.01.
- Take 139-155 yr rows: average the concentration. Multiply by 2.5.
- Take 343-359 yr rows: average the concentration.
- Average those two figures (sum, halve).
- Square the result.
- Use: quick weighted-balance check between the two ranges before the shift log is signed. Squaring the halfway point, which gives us 7.9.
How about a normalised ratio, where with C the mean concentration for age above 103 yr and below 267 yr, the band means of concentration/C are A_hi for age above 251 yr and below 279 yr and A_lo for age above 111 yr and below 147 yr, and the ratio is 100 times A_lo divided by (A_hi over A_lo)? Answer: 103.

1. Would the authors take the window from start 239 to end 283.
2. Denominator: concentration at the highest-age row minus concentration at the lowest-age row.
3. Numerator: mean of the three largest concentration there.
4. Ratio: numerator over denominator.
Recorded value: 33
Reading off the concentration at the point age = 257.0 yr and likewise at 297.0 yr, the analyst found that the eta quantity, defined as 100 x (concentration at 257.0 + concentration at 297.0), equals 316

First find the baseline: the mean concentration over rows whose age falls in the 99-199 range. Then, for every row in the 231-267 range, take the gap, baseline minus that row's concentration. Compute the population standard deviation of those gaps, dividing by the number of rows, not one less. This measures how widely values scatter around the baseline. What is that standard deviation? 0.056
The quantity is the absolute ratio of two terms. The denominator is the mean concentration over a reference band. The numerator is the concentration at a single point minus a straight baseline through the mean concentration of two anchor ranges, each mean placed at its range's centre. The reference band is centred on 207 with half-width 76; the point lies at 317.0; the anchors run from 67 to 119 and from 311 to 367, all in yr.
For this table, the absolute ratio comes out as 0.003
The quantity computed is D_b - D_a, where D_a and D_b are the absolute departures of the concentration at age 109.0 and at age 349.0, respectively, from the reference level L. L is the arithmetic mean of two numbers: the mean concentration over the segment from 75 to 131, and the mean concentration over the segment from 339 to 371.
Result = -0.050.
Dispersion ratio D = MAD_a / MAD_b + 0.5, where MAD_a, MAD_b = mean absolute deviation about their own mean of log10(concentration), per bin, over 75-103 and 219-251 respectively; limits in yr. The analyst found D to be 1.4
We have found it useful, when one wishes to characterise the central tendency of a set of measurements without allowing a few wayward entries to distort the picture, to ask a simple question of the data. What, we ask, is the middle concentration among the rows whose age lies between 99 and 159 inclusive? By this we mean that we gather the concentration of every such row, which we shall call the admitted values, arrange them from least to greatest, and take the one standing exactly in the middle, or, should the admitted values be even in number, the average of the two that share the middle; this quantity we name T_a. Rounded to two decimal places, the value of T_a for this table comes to 1.62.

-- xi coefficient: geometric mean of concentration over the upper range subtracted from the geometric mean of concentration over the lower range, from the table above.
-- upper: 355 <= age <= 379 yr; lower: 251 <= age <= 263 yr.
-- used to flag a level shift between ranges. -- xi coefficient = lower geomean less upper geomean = -0.01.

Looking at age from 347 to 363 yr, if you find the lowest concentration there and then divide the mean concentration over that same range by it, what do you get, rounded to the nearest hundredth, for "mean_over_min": 1.01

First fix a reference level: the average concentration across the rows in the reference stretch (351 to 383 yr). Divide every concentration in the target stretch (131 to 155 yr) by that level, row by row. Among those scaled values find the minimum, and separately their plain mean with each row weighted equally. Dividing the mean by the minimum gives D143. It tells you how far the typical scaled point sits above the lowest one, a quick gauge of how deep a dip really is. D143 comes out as 1.050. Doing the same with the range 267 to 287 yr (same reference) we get 1.043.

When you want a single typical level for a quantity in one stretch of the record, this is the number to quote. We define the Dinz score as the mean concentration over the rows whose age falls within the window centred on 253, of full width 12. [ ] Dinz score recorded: 1.63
